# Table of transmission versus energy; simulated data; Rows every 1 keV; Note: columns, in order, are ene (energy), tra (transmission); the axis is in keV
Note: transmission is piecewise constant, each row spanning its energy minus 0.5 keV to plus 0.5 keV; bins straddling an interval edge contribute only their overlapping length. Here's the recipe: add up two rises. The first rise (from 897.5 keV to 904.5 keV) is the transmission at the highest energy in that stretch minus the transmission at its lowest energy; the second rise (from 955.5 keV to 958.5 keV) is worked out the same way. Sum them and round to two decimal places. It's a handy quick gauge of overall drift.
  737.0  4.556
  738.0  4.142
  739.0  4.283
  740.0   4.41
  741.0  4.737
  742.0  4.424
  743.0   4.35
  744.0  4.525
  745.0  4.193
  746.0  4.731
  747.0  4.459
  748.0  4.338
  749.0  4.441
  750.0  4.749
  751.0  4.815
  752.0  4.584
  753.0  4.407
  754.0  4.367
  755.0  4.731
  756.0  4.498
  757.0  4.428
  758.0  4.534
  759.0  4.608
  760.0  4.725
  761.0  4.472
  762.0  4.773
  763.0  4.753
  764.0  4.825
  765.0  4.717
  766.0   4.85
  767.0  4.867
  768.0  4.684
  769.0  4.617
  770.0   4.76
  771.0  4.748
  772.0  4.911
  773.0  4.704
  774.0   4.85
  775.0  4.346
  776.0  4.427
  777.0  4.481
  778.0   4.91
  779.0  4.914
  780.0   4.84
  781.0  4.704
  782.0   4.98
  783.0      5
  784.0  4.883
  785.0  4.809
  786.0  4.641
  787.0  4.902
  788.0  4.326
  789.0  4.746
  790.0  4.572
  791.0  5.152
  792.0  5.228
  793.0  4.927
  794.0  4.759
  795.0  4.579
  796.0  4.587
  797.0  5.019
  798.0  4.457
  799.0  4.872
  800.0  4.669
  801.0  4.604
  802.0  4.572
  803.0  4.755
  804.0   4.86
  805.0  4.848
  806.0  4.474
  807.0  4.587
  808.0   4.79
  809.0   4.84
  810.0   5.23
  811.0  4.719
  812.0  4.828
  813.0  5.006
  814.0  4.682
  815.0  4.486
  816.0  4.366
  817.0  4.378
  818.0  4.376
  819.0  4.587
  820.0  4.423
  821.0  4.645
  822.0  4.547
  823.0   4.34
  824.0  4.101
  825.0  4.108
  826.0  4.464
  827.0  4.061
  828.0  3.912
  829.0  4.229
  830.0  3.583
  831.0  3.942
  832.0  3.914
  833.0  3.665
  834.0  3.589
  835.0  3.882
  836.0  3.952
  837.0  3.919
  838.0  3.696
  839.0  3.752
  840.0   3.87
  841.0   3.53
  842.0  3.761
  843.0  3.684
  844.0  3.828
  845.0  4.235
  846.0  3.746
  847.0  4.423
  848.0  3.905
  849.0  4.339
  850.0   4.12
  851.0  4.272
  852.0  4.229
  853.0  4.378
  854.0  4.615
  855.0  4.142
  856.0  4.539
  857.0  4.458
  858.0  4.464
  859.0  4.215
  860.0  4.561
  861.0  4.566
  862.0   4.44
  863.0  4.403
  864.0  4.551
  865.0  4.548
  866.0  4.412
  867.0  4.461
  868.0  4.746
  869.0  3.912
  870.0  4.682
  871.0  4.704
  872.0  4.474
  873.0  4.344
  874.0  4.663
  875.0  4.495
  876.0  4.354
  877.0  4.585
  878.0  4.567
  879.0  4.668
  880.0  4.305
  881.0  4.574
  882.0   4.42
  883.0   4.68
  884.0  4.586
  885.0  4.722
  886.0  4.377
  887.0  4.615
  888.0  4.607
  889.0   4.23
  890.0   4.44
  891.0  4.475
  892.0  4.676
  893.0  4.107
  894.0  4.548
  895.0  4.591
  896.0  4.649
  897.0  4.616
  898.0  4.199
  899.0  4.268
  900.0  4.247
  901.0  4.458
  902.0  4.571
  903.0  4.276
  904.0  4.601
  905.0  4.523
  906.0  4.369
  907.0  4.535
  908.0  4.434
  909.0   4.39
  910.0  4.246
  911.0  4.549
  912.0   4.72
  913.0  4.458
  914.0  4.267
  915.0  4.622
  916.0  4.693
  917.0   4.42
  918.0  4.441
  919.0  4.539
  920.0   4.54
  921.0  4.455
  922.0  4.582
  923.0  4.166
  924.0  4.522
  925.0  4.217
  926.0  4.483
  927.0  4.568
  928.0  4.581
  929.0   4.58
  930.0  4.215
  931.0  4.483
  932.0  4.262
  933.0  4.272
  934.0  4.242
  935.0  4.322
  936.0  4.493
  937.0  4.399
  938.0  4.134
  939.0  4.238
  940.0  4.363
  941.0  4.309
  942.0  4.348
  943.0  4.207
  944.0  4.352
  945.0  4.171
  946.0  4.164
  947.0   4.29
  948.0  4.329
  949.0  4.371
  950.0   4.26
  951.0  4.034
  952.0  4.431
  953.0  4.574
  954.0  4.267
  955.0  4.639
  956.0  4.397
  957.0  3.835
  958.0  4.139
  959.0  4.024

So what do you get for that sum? 0.14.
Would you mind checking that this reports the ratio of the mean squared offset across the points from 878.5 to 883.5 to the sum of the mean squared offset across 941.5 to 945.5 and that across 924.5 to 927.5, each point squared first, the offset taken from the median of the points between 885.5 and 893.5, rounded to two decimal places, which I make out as 0.40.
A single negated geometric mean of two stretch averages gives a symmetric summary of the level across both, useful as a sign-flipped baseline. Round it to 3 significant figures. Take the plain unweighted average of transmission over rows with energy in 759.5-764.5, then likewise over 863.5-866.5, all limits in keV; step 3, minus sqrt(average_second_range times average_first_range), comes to -4.61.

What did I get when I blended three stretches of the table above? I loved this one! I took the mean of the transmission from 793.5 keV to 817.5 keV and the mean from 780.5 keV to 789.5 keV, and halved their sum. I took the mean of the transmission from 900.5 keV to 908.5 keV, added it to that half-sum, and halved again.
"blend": 4.61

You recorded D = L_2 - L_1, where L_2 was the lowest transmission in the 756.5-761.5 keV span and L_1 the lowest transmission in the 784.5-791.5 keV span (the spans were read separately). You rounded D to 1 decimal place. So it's 0.1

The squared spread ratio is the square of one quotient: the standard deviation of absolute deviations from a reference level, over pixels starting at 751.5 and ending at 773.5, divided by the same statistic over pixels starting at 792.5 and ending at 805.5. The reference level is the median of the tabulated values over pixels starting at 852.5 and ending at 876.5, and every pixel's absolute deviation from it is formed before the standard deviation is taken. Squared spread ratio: 0.6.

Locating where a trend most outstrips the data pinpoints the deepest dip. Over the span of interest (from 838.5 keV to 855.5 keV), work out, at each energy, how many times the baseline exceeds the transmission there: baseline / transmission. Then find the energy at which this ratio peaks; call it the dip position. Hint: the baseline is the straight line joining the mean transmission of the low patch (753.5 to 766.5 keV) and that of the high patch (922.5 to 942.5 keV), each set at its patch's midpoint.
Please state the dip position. 841.0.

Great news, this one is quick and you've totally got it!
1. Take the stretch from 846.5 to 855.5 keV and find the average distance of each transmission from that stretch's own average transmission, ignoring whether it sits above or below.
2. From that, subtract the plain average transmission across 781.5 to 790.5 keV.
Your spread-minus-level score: -4.61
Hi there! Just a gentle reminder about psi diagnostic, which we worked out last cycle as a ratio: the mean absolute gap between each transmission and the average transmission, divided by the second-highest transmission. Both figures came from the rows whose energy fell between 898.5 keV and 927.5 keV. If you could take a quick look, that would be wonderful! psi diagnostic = 0.025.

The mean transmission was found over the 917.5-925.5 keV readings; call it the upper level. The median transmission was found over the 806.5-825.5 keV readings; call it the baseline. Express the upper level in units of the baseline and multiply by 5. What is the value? 4.8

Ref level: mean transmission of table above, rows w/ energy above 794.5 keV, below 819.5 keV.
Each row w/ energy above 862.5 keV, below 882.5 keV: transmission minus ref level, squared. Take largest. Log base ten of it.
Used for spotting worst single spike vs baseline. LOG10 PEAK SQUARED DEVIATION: -0.22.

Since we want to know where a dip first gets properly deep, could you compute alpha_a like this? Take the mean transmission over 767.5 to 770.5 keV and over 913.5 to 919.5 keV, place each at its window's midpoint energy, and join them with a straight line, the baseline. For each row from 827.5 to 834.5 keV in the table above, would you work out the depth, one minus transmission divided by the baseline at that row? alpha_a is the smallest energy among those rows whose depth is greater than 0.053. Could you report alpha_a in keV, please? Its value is 828.0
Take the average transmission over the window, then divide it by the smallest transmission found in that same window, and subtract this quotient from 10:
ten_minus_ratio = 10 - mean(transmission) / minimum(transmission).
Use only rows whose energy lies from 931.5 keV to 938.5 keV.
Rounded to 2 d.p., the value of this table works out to 8.96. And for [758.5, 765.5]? 8.95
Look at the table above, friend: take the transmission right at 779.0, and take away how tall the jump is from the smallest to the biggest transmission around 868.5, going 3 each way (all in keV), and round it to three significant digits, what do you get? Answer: 4.08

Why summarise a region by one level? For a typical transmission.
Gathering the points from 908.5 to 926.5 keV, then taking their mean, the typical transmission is 4.46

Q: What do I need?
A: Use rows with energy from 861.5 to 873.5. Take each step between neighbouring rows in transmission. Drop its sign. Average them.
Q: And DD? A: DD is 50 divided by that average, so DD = 208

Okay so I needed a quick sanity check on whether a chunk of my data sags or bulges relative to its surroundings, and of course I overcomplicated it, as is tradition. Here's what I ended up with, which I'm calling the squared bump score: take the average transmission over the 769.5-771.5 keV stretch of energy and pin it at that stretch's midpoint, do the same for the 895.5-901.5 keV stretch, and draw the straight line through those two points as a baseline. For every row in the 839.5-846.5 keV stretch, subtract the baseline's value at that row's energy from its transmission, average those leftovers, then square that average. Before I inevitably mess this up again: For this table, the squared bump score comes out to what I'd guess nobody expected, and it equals 0.56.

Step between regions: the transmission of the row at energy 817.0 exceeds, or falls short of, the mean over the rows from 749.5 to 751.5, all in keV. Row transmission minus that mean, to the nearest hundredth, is -0.40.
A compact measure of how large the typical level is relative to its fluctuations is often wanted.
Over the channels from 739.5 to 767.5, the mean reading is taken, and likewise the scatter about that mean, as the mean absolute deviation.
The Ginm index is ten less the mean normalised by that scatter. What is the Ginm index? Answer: -17.8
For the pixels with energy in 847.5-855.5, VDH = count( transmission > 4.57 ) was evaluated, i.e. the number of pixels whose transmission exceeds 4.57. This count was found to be 1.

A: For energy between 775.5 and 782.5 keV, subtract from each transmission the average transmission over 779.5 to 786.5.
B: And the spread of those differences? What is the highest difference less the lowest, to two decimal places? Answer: 0.55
